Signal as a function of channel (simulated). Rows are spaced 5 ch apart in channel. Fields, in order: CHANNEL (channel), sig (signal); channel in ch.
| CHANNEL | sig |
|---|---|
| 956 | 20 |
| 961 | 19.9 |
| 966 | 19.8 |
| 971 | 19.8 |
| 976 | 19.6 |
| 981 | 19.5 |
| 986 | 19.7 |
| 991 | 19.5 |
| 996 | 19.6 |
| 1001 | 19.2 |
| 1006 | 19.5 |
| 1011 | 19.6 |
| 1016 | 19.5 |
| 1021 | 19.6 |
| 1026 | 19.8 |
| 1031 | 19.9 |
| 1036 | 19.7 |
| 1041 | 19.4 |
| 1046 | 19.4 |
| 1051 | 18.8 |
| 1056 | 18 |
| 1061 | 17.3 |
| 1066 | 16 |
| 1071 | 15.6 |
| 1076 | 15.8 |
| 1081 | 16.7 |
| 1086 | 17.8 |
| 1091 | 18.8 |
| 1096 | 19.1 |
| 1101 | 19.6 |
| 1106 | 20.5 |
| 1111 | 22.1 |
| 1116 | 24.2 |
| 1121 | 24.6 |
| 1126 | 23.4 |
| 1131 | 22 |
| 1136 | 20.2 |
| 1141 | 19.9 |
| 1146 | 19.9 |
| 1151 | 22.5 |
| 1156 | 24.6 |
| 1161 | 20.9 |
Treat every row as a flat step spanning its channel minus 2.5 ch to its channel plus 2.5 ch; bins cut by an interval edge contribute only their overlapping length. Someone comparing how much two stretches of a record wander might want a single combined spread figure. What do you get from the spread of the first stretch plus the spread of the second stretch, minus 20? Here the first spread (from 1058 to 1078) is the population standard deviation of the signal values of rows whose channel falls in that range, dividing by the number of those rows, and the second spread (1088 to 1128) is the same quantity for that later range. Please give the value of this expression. -17.1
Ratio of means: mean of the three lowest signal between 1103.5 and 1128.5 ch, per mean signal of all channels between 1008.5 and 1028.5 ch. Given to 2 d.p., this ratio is 1.12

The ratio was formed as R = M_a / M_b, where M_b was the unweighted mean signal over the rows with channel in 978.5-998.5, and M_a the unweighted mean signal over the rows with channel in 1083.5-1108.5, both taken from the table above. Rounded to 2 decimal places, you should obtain 0.98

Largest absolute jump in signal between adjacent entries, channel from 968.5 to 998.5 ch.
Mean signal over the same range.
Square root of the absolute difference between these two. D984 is 4.4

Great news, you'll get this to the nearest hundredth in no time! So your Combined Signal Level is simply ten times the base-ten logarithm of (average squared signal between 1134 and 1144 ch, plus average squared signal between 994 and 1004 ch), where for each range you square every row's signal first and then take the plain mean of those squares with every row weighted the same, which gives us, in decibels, 28.91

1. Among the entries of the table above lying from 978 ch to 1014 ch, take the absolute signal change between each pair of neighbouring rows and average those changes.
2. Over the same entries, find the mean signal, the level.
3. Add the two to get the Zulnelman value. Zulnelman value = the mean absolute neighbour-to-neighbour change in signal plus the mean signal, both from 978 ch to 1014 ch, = 19.7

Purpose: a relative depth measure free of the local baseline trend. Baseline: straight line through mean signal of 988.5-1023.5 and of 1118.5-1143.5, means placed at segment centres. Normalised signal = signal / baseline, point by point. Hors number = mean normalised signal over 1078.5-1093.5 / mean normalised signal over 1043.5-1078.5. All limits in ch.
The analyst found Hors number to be 1.00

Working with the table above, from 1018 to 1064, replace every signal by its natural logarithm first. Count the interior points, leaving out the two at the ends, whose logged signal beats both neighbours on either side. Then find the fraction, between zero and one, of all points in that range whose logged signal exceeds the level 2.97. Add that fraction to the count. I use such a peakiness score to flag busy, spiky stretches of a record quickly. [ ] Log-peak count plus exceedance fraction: 1.4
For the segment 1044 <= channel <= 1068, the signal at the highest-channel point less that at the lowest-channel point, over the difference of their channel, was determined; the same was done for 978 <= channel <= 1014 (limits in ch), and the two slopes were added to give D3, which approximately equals -0.2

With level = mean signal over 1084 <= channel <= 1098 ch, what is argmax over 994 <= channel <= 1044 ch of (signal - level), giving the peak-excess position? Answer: 1031 ch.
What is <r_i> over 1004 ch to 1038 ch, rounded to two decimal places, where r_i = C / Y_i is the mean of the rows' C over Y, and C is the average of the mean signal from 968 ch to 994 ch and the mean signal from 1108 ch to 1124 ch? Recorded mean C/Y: 1.10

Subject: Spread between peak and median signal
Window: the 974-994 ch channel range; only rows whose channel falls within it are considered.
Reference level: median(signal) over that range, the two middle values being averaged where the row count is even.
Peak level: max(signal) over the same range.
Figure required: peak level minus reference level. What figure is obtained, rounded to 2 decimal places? 0.15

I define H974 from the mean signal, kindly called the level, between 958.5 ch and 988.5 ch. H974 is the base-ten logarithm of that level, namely 1.29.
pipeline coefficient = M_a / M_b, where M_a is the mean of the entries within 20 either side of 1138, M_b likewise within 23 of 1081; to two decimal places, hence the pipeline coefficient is 1.27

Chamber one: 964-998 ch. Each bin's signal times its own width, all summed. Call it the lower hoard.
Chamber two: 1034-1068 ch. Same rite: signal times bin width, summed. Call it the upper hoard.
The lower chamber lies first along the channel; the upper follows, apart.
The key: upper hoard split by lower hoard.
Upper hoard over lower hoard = 0.94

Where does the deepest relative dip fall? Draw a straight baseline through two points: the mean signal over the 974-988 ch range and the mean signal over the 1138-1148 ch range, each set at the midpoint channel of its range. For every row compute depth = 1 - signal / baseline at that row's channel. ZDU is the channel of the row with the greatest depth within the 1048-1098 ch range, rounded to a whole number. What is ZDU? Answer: 1071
